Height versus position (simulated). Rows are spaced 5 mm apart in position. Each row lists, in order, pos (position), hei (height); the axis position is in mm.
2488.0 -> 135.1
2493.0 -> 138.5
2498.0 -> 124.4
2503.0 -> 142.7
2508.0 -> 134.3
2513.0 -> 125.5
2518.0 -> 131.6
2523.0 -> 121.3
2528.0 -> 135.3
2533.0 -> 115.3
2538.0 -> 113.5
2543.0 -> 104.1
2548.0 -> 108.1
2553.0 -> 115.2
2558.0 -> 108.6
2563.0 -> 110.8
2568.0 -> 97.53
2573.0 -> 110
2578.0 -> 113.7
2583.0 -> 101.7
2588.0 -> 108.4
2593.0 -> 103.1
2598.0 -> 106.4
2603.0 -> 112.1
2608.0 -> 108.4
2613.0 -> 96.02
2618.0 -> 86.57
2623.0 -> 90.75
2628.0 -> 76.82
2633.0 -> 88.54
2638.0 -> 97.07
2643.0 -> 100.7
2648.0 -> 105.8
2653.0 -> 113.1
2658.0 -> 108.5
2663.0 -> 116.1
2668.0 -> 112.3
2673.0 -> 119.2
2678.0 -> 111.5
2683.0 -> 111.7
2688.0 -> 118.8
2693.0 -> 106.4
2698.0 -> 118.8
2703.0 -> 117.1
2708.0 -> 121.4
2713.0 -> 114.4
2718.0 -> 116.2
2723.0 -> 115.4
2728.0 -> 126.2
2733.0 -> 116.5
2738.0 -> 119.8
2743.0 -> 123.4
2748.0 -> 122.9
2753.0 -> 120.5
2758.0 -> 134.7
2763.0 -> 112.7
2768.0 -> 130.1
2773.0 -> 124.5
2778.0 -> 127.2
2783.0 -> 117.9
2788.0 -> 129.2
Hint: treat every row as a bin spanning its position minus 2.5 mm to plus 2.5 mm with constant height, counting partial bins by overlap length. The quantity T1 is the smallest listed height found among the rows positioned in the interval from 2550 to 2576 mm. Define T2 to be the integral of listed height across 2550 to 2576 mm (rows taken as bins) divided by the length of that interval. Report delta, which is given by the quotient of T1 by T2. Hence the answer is 0.899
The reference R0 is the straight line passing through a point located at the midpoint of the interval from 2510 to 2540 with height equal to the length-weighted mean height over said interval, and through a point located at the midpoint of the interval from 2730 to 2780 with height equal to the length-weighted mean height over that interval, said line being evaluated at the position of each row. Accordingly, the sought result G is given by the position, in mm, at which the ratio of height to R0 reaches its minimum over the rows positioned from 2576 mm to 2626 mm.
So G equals 2618.0 mm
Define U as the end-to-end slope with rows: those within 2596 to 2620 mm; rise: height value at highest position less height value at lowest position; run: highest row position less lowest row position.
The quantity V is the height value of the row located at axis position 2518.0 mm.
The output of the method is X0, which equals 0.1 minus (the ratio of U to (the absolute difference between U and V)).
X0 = 0.107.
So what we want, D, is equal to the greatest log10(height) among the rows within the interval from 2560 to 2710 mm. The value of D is 2.08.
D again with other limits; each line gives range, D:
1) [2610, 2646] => 2.00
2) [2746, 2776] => 2.13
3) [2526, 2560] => 2.13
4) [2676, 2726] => 2.08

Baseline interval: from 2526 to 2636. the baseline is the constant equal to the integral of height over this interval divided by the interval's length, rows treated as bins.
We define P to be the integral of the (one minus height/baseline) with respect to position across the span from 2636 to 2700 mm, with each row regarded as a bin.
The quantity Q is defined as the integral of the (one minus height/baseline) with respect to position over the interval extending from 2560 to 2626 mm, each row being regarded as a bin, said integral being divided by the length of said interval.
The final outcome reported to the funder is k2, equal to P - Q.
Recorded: -4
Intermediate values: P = -4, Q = 0.01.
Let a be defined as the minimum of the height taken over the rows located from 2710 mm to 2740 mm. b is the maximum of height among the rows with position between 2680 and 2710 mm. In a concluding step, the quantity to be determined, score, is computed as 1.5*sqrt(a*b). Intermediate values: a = 114.4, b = 121.4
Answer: 177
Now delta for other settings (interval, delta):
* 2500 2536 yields 0.893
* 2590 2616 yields 0.915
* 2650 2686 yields 0.959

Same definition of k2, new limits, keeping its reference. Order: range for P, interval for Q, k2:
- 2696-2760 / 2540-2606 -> -9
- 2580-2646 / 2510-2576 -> 4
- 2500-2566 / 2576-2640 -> -10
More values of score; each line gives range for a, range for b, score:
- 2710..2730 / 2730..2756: 178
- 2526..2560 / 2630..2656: 163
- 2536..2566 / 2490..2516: 183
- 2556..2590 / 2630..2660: 158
